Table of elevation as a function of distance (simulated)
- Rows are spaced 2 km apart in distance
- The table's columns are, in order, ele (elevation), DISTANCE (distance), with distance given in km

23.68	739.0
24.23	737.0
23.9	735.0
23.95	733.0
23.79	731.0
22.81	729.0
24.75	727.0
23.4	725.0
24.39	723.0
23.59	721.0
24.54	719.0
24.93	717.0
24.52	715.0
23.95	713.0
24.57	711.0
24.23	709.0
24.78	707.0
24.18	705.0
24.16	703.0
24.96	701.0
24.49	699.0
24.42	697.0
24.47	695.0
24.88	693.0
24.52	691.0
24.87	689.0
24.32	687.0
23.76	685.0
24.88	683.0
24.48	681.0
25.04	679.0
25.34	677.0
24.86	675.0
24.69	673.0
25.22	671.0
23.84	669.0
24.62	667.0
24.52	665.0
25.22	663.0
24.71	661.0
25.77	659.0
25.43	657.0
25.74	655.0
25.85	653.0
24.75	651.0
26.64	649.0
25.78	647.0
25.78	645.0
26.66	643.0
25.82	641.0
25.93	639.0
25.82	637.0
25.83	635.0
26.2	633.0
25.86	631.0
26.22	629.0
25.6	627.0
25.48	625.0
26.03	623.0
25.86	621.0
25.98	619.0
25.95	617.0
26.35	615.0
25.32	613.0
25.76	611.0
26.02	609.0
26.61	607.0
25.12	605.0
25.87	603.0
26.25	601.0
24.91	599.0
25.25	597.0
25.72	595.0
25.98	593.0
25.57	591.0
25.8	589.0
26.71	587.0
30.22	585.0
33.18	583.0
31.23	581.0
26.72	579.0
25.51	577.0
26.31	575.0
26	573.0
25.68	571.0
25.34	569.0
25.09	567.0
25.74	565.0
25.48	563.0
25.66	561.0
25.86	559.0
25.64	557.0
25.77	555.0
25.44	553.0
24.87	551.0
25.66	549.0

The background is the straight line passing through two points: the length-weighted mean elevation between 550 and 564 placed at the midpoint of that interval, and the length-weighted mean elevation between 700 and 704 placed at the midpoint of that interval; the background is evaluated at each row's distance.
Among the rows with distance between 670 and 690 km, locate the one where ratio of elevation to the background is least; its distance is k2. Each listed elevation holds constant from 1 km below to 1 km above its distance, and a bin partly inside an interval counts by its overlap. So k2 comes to 685.0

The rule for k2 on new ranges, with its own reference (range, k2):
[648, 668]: 665.0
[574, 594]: 577.0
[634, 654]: 651.0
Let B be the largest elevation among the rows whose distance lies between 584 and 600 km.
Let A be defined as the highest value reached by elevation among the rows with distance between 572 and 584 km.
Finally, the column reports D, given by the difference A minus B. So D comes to 3.0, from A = 33.18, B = 30.22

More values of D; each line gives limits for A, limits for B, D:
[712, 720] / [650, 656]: -0.9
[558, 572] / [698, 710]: 0.9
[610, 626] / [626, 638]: 0.1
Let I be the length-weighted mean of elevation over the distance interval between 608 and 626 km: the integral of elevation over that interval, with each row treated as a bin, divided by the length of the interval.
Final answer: 25.9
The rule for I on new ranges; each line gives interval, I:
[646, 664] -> 25.5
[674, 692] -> 24.7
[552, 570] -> 25.6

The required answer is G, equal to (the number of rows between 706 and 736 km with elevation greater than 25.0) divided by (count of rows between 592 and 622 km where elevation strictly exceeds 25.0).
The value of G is 0.0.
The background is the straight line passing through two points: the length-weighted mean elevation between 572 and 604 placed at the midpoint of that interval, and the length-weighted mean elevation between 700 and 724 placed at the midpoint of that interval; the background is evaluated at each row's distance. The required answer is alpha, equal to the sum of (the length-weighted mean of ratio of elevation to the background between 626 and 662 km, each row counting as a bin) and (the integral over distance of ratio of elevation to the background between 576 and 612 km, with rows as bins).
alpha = 37.0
